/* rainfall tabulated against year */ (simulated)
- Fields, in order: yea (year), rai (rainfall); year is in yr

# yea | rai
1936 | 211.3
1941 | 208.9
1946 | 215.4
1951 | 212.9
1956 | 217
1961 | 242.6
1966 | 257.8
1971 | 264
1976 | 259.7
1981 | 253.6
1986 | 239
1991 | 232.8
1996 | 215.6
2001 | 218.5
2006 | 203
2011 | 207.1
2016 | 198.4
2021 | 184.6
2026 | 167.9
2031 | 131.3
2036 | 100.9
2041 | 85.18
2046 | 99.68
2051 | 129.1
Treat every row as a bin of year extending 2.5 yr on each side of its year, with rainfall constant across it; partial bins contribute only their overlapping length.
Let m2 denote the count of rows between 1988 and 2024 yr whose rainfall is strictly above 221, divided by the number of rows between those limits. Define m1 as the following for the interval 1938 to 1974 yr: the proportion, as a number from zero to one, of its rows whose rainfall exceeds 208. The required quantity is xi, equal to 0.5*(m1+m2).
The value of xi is 0.57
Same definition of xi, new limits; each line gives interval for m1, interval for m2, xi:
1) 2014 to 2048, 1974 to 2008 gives 0.29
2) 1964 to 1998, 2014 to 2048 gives 0.50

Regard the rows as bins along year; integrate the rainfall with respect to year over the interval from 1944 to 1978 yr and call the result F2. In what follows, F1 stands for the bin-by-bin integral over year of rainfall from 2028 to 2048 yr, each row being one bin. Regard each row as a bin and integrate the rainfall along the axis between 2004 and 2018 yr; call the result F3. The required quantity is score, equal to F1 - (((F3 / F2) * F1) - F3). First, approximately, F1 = 2119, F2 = 8109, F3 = 2842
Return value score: 4219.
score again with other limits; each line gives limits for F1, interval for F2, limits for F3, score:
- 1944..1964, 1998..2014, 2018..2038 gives 3475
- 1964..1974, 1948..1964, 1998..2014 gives 3531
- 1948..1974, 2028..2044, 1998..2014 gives -2529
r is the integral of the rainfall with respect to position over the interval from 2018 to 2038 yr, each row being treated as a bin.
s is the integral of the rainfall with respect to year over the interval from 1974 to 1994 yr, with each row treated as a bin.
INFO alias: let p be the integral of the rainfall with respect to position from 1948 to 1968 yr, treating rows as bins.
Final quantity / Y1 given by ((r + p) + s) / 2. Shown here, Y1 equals 6253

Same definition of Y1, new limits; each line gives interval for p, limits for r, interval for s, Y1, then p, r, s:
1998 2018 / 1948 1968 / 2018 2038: 5873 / 4144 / 4630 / 2972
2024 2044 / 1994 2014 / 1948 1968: 5617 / 2392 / 4212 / 4630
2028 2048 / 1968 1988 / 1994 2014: 5711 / 2119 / 5091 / 4212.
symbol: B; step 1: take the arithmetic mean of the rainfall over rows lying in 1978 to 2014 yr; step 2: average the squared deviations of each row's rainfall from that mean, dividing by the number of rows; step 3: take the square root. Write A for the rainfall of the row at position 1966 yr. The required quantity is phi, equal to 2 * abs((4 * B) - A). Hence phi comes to 380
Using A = 257.8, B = 17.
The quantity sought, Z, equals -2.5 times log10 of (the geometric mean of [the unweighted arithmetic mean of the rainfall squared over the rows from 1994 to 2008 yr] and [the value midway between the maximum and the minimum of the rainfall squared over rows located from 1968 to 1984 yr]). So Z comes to -11.9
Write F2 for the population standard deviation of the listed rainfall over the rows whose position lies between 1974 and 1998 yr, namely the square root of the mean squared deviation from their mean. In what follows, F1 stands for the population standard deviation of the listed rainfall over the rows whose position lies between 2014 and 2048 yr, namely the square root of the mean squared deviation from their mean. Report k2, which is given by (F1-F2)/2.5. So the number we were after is 10.6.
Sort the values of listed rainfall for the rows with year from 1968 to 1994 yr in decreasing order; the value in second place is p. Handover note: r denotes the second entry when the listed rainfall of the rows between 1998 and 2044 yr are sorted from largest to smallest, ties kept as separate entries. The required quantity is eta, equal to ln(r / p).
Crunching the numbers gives -0.23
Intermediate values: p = 259.7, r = 207.1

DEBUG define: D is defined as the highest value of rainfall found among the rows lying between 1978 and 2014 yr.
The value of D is 253.6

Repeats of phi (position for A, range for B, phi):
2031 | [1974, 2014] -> 105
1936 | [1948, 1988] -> 277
